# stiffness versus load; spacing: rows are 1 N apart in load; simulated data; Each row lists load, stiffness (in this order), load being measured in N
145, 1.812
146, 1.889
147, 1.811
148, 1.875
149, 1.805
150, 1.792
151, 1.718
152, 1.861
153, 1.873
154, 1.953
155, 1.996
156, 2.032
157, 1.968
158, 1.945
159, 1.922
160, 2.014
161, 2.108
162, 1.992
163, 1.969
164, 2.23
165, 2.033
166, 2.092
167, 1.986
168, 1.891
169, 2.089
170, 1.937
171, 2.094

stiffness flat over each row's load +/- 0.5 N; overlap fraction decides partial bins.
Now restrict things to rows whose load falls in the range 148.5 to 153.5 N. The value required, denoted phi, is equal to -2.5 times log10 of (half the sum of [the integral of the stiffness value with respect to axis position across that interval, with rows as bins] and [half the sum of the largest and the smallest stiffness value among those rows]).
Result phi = -1.84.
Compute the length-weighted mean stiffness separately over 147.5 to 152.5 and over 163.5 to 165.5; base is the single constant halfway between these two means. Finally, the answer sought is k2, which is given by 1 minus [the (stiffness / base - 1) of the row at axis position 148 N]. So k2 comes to 1.05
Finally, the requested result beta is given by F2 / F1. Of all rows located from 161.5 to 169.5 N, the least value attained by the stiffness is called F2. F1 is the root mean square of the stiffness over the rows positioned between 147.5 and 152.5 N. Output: 1.04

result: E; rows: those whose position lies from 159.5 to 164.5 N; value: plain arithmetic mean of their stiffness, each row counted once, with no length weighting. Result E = 2.06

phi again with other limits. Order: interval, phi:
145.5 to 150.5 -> -1.85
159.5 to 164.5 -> -1.98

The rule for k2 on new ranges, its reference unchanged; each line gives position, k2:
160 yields 0.98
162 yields 0.99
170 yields 1.02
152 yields 1.06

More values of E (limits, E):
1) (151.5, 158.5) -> 1.95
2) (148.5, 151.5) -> 1.77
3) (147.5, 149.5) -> 1.84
